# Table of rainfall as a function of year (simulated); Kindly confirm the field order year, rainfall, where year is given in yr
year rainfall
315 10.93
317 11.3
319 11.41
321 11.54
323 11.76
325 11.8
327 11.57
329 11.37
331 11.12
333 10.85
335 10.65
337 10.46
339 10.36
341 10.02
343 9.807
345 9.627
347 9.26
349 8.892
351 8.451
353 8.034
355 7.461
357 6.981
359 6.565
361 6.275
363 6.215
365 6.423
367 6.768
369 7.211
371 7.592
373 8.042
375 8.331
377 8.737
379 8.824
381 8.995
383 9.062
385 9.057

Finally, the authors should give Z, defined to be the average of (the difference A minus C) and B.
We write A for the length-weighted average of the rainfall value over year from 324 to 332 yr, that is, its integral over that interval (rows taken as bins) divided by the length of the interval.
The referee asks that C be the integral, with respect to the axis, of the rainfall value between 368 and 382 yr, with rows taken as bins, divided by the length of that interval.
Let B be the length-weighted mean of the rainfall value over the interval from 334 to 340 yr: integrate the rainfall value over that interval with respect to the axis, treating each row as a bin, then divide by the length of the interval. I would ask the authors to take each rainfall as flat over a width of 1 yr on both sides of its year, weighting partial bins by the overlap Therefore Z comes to 6.9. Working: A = 11.5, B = 10.5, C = 8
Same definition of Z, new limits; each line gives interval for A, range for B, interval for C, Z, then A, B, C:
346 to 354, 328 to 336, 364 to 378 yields 6.0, 8.7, 11.0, 8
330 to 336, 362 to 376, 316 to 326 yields 3.3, 10.9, 7.2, 12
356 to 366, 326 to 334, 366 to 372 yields 5.3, 6.5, 11.2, 7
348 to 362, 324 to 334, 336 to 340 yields 4.2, 7.5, 11.3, 10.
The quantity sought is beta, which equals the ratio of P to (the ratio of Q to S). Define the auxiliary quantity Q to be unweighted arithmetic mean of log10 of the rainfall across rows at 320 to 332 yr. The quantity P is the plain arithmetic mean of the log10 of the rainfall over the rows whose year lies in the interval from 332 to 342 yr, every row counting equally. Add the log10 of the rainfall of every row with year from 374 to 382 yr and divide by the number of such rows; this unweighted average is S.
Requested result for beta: 0.90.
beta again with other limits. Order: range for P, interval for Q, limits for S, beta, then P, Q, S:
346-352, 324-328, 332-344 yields 0.90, 0.95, 1.07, 1.02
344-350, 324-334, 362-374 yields 0.78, 0.97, 1.05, 0.85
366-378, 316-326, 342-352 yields 0.81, 0.89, 1.06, 0.96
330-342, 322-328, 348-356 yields 0.88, 1.02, 1.07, 0.91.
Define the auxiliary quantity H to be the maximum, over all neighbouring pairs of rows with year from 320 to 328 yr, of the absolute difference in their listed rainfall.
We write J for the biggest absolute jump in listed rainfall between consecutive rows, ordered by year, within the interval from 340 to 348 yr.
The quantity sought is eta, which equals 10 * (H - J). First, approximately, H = 0.23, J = 0.37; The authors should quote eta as -1.4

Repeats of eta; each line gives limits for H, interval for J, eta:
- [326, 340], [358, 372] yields -1.7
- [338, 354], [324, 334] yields 1.7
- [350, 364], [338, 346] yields 2.3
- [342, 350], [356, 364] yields -0.5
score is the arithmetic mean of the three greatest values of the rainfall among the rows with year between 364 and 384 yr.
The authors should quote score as 9.0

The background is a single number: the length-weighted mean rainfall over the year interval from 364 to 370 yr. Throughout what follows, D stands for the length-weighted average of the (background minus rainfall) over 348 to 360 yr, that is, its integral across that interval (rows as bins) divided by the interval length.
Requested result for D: -0.9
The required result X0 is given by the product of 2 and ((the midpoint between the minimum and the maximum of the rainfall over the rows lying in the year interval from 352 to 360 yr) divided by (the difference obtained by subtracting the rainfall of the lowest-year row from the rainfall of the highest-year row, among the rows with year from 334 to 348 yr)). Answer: -10.5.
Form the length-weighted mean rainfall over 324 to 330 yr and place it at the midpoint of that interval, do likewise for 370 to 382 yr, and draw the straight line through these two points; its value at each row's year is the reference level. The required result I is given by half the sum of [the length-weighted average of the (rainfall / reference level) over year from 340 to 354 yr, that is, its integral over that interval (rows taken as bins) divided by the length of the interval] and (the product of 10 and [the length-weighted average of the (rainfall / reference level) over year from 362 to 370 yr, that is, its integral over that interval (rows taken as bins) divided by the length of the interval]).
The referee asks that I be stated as 4.12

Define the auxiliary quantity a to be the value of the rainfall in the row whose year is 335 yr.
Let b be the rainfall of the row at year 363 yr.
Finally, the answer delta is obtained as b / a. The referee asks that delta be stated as 0.58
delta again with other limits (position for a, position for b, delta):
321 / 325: 1.02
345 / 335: 1.11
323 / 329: 0.97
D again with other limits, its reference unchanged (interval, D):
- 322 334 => -4.6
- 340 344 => -3.1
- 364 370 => 0.0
